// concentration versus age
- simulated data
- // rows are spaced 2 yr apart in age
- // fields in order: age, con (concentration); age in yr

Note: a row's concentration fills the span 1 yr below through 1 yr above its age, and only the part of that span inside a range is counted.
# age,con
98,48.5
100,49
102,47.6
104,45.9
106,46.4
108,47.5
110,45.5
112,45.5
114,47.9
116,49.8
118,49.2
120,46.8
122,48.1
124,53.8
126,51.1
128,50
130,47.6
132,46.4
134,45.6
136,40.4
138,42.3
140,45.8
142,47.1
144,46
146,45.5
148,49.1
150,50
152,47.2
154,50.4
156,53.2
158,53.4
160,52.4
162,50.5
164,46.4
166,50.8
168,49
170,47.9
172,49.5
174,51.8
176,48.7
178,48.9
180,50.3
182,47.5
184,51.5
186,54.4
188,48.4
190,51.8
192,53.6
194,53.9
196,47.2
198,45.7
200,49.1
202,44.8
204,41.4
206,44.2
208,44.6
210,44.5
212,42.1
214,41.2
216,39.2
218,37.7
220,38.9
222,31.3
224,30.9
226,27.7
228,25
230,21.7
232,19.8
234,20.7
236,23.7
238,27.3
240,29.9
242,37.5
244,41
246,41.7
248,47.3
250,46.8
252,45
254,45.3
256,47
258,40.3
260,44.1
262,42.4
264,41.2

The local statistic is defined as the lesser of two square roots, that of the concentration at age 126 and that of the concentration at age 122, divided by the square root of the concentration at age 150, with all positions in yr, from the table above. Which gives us 0.98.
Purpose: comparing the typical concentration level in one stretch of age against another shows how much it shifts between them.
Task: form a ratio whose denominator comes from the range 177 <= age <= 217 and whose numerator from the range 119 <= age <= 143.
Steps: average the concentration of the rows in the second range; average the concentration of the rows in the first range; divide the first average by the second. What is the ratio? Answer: 1.00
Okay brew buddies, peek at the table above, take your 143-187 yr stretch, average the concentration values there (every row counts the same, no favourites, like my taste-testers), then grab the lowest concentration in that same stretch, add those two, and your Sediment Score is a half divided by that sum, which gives 0.0052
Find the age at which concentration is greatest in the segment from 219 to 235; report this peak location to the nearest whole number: 220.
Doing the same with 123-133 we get 124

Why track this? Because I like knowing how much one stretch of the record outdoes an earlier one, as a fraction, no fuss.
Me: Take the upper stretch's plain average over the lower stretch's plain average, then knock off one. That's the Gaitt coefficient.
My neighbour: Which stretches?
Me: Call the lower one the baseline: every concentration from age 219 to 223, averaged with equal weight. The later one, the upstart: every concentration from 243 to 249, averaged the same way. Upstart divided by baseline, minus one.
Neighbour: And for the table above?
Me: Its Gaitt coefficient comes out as 0.2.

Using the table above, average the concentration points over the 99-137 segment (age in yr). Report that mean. 47.6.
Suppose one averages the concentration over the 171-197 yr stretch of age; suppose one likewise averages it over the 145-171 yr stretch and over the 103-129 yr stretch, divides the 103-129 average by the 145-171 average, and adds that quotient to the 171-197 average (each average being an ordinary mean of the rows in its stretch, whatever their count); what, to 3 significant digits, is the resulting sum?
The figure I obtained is 51.5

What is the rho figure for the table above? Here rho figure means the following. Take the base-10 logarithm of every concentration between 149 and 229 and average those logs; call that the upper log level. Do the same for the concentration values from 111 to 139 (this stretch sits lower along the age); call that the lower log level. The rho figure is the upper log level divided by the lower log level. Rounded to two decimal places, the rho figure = 0.99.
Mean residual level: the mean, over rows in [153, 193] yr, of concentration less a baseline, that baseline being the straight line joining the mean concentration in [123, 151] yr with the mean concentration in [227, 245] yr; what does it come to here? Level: 11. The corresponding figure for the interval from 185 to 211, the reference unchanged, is 13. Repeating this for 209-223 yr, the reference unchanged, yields 8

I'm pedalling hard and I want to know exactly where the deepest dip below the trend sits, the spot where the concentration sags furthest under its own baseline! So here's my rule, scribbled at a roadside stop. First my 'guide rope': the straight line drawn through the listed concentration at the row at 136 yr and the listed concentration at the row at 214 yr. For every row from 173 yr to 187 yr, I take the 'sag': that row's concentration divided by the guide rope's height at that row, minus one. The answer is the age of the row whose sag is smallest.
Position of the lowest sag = 182 yr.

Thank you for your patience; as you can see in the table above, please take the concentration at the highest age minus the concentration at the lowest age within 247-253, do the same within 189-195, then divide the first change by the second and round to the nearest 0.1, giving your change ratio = -1.1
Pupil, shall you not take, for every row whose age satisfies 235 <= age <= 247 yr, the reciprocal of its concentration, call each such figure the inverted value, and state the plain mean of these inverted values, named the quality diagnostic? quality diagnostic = 0.031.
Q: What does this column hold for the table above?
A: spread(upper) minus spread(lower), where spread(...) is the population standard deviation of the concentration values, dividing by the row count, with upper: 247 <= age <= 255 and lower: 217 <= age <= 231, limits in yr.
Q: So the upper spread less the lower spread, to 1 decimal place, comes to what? -4.9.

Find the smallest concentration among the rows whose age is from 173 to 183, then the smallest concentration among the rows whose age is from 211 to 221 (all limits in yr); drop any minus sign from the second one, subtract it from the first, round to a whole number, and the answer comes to 10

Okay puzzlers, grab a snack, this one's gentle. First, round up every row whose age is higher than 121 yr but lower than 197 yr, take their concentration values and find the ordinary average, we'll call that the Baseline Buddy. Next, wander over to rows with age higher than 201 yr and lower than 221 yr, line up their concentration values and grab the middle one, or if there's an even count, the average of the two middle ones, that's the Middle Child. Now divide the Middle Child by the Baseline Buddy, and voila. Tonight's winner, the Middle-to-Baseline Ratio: 0.85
